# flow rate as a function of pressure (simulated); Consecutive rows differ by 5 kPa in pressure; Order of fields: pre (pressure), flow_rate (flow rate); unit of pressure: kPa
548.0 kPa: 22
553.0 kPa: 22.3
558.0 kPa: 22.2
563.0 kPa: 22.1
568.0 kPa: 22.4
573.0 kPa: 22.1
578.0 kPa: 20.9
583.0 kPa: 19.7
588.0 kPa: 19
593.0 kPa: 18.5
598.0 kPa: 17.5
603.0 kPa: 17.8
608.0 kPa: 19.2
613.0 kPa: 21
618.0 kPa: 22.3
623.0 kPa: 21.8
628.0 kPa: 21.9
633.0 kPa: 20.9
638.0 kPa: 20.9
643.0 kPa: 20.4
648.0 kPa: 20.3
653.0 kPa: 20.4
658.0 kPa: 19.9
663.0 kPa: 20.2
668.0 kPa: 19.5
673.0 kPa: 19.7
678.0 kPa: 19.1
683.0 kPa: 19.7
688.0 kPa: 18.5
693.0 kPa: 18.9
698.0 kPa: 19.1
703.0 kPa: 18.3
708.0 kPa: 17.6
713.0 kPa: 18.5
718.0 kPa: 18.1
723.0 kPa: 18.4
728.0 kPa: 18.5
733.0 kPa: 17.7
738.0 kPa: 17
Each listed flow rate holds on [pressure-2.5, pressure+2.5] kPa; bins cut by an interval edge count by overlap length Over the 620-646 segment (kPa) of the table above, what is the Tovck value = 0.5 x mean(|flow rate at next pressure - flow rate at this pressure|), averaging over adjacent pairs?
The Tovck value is 0.20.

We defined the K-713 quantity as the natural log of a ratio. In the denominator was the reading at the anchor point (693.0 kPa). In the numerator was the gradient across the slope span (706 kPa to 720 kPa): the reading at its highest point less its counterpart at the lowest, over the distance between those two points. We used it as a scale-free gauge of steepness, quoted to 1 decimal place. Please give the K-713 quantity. -5.9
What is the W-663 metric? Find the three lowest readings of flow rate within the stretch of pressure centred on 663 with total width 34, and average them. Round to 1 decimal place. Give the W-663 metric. 19.4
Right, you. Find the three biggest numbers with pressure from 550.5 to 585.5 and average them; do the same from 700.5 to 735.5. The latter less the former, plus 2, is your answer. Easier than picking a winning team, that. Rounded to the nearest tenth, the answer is -1.8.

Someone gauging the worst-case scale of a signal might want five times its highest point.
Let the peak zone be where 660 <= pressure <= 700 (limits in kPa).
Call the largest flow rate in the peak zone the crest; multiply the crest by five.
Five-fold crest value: 101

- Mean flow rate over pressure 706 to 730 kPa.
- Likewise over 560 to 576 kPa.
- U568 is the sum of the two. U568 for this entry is 40.4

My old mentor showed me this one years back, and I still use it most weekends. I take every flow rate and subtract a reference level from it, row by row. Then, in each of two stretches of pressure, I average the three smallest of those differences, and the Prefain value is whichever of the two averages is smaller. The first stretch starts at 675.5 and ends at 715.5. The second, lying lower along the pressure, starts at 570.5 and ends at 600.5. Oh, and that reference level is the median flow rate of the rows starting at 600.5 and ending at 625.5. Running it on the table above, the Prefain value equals -2.87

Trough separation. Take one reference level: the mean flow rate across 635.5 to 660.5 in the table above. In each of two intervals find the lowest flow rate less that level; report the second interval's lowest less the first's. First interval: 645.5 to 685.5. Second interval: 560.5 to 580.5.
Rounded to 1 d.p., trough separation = 1.8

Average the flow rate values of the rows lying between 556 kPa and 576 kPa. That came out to 22.2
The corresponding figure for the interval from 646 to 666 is 20.2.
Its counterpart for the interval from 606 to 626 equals 21.1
